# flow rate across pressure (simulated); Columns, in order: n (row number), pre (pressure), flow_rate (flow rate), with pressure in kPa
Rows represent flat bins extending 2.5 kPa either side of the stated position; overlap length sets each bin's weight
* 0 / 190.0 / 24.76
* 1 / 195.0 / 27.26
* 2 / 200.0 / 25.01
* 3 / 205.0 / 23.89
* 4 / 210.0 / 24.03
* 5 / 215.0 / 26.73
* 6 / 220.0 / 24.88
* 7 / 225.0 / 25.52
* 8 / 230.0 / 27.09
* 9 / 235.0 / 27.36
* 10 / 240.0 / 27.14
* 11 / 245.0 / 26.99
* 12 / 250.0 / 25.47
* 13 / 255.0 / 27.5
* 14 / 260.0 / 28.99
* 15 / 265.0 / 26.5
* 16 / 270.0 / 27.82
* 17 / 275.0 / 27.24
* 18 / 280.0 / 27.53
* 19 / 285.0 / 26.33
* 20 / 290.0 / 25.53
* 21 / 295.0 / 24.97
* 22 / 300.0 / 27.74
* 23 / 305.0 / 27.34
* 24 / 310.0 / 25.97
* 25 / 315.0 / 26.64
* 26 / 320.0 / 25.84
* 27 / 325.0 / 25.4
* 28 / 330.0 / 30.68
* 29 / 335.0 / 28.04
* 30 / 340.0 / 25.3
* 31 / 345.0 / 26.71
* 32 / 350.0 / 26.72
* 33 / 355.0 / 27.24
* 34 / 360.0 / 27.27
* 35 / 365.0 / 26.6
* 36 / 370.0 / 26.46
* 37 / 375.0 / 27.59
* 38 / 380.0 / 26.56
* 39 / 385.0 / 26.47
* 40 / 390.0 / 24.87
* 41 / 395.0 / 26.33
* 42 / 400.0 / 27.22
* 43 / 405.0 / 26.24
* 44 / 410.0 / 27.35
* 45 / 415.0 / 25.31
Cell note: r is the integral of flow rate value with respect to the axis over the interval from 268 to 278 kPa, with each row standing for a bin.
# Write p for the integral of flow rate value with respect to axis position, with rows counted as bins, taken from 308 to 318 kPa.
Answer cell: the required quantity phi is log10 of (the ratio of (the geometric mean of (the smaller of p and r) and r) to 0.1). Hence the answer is 3.43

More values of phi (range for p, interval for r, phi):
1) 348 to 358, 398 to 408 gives 3.43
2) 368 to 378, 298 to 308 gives 3.44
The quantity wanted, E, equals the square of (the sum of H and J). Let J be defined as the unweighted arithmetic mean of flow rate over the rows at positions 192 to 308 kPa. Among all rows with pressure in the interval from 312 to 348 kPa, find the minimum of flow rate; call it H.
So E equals 2680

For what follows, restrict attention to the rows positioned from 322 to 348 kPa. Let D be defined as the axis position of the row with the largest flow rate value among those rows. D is 330.0 kPa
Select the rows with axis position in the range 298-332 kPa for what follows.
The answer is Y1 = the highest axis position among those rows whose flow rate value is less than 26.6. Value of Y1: 325.0 kPa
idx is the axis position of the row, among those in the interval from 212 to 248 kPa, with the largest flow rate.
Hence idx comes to 235.0 kPa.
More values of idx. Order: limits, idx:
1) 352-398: 375.0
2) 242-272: 260.0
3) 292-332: 330.0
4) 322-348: 330.0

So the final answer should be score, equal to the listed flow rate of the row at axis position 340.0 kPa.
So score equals 25.3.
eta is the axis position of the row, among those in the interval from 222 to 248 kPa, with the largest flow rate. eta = 235.0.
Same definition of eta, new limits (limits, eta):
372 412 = 375.0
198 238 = 235.0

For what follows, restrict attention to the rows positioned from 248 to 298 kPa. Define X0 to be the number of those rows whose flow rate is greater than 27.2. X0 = 5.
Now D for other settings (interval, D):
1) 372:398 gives 375.0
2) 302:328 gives 305.0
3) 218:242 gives 235.0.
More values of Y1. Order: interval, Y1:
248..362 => 340.0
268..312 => 310.0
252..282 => 265.0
